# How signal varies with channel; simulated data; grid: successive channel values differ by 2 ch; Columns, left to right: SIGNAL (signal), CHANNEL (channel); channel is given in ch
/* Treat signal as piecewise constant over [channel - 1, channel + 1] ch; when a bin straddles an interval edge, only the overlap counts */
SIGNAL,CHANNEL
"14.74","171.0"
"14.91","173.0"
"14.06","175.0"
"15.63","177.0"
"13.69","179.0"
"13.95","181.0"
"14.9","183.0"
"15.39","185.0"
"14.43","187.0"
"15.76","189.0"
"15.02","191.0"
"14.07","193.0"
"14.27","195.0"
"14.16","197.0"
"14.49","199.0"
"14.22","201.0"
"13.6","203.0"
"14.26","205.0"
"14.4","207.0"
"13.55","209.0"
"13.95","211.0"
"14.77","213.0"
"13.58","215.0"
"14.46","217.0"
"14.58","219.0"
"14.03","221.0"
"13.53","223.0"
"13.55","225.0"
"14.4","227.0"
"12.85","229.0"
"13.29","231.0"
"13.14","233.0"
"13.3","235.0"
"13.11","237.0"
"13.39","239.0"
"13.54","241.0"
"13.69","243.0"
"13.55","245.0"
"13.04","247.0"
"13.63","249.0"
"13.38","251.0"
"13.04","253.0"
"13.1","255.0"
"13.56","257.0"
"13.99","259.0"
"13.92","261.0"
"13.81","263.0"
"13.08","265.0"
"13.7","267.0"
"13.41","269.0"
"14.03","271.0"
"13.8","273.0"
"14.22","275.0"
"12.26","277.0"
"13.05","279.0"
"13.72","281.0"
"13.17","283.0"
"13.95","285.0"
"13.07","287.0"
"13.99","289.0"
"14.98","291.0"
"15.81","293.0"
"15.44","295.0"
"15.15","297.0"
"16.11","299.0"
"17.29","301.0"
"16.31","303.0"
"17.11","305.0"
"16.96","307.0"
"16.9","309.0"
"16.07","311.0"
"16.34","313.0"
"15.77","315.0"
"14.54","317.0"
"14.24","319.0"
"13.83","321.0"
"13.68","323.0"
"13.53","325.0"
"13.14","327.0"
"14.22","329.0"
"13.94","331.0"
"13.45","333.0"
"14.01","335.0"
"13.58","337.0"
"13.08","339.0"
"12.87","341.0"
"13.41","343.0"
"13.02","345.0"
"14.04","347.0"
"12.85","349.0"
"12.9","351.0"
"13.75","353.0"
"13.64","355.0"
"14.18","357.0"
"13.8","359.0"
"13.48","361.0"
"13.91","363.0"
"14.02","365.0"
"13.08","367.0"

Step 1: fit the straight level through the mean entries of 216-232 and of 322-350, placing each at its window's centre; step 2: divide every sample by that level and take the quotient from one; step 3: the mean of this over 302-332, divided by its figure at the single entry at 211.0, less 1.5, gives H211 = 20.3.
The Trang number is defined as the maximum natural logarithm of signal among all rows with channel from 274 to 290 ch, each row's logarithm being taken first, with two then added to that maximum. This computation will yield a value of 4.655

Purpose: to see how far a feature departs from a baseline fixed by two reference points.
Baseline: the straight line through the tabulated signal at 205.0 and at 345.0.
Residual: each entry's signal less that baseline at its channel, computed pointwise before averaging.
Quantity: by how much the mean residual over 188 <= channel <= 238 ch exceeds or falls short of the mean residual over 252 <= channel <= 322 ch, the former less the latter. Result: -1.21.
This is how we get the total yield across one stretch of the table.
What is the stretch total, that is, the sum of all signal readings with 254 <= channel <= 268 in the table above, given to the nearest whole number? 95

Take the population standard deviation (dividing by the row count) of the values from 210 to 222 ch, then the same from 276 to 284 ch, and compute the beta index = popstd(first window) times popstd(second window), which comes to 0.21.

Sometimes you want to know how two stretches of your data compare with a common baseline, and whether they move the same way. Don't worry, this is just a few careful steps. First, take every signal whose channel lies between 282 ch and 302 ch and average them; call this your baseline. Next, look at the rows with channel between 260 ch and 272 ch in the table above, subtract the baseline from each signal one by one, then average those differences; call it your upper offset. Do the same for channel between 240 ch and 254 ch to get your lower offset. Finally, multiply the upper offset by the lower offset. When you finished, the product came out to 1.8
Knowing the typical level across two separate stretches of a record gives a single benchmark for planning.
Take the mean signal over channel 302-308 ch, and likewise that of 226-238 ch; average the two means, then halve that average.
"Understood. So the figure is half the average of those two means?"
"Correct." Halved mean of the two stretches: 7.5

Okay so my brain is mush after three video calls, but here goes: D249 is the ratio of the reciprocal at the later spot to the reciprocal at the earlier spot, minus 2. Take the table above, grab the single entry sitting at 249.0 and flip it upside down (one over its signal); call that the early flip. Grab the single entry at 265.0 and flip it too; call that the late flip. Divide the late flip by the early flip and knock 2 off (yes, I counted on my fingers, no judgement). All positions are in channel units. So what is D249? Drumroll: -0.958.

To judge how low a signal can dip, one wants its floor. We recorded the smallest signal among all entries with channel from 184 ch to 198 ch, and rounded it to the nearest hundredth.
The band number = 14.07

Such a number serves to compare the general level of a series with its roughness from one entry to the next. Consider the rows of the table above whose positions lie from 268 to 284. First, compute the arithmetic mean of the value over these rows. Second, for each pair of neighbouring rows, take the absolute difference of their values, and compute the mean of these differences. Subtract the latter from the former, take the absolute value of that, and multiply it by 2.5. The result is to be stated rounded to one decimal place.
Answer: 31.8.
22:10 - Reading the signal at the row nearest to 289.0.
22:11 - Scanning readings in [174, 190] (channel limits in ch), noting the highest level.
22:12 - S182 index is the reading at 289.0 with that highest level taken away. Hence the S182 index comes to -1.8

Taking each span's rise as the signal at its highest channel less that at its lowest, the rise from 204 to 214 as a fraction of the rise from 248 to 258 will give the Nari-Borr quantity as -7.29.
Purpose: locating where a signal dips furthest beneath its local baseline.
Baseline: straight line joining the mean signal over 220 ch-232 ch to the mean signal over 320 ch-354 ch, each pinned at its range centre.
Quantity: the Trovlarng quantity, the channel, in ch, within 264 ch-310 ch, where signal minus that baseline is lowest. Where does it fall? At 277.0 ch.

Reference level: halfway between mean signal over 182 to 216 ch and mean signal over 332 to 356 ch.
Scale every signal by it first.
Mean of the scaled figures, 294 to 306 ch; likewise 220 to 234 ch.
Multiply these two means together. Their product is 1.14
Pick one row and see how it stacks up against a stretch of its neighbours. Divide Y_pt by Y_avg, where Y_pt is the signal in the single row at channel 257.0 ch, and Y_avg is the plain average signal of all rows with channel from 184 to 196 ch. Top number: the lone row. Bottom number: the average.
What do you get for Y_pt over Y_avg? 0.91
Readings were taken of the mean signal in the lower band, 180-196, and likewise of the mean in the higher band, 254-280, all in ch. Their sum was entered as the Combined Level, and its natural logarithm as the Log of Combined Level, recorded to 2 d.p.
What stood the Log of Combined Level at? 3.34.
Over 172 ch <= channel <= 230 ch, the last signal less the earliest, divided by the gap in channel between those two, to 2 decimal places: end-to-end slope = -0.04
